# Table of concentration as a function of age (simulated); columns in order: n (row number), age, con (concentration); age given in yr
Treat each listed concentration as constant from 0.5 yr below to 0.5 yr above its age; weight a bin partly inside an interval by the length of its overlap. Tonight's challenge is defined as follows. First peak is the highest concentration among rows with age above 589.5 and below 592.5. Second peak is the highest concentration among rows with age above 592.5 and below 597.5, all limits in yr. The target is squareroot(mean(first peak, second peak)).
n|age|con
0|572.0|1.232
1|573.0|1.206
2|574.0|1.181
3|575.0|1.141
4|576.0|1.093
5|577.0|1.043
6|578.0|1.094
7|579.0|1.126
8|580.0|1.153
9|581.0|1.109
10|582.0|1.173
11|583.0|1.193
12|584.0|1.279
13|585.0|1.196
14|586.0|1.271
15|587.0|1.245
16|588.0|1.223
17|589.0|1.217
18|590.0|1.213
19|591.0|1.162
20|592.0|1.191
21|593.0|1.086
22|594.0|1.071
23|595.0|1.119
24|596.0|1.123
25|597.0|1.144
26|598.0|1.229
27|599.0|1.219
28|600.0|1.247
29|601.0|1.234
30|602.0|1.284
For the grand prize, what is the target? 1.086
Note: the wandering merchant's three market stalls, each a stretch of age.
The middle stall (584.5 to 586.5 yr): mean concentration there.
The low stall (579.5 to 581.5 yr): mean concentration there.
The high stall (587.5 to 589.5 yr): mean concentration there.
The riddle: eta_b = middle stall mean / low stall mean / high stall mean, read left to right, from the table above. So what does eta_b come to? 0.89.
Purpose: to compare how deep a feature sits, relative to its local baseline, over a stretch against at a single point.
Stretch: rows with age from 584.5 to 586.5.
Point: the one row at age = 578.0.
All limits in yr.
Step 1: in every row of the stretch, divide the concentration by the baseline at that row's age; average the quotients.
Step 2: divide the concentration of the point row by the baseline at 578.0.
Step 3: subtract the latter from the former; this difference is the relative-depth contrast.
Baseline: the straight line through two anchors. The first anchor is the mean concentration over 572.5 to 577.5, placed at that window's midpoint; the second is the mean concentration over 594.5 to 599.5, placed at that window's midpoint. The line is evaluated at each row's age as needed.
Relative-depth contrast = 0.11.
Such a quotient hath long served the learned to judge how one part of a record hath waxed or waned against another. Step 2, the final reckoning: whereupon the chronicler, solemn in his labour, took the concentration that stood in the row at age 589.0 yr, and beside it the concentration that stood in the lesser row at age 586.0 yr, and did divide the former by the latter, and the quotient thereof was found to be 0.96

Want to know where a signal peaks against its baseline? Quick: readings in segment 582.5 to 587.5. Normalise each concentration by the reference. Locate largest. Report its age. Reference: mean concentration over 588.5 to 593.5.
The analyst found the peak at 584.0 yr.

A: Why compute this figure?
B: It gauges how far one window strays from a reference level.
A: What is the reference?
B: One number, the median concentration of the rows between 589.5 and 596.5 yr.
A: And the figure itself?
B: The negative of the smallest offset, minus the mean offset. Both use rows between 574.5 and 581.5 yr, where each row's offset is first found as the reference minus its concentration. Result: 0.02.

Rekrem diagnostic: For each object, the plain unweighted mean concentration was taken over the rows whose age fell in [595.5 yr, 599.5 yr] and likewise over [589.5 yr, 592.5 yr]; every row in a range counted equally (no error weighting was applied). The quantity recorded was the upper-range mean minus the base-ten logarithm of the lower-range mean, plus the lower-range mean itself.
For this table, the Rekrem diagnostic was 2.29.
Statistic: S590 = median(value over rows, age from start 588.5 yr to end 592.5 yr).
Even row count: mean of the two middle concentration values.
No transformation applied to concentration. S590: 1.20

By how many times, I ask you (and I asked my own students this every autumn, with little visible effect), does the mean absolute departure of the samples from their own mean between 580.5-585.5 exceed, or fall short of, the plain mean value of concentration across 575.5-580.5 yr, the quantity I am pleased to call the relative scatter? 0.036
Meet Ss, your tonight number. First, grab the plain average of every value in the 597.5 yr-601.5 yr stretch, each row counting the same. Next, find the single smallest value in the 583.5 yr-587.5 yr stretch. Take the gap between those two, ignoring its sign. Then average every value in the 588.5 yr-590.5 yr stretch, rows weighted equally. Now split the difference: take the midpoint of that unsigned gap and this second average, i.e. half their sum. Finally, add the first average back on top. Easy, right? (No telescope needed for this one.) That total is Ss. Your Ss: 1.86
